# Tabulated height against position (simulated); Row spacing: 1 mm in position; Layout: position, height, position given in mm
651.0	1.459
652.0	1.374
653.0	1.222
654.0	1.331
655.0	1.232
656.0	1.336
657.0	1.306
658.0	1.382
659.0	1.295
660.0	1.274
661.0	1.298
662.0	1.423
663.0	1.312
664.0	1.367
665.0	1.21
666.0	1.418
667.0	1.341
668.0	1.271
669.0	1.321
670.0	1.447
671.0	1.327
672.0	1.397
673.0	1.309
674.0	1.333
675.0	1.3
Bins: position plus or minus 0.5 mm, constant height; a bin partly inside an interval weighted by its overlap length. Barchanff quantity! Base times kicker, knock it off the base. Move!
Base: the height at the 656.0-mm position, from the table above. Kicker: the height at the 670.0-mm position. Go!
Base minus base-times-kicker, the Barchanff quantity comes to -0.60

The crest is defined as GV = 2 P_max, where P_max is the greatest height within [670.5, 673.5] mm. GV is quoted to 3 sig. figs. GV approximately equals 2.79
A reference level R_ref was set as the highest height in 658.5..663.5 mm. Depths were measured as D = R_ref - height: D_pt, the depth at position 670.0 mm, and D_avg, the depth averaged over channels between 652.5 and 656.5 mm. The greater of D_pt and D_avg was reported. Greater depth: 0.143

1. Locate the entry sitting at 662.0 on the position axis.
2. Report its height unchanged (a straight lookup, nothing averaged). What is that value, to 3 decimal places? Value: 1.423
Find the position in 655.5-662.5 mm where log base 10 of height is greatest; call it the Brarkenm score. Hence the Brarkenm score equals 662.0 mm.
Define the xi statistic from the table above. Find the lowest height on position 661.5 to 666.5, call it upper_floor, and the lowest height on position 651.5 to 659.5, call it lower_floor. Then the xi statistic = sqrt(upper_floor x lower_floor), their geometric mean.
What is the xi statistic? 1.22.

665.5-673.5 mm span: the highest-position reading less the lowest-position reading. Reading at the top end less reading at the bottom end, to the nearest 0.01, -0.11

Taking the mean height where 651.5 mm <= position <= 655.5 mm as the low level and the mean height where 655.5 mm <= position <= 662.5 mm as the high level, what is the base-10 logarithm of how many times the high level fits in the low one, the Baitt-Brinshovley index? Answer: -0.014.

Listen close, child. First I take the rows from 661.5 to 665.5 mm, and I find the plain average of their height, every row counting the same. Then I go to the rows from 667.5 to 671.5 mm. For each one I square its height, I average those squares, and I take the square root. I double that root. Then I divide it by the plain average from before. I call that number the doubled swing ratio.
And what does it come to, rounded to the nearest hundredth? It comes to 2.02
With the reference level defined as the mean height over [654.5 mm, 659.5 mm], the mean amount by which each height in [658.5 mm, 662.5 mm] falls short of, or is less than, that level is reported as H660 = -0.012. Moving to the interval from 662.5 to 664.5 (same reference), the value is -0.029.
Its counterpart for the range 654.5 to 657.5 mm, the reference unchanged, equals 0.019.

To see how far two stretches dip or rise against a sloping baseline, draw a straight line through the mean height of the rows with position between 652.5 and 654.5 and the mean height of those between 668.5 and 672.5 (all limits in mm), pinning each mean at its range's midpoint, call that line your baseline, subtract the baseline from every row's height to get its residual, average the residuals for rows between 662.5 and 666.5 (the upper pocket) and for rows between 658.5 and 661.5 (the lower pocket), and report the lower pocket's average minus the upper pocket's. -0.012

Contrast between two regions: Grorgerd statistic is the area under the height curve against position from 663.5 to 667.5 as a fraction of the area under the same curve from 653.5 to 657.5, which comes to 1.03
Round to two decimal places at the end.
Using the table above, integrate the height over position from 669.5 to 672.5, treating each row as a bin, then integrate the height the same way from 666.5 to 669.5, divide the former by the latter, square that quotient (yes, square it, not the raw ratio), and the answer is 1.12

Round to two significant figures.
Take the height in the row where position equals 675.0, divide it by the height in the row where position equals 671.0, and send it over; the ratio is 0.98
